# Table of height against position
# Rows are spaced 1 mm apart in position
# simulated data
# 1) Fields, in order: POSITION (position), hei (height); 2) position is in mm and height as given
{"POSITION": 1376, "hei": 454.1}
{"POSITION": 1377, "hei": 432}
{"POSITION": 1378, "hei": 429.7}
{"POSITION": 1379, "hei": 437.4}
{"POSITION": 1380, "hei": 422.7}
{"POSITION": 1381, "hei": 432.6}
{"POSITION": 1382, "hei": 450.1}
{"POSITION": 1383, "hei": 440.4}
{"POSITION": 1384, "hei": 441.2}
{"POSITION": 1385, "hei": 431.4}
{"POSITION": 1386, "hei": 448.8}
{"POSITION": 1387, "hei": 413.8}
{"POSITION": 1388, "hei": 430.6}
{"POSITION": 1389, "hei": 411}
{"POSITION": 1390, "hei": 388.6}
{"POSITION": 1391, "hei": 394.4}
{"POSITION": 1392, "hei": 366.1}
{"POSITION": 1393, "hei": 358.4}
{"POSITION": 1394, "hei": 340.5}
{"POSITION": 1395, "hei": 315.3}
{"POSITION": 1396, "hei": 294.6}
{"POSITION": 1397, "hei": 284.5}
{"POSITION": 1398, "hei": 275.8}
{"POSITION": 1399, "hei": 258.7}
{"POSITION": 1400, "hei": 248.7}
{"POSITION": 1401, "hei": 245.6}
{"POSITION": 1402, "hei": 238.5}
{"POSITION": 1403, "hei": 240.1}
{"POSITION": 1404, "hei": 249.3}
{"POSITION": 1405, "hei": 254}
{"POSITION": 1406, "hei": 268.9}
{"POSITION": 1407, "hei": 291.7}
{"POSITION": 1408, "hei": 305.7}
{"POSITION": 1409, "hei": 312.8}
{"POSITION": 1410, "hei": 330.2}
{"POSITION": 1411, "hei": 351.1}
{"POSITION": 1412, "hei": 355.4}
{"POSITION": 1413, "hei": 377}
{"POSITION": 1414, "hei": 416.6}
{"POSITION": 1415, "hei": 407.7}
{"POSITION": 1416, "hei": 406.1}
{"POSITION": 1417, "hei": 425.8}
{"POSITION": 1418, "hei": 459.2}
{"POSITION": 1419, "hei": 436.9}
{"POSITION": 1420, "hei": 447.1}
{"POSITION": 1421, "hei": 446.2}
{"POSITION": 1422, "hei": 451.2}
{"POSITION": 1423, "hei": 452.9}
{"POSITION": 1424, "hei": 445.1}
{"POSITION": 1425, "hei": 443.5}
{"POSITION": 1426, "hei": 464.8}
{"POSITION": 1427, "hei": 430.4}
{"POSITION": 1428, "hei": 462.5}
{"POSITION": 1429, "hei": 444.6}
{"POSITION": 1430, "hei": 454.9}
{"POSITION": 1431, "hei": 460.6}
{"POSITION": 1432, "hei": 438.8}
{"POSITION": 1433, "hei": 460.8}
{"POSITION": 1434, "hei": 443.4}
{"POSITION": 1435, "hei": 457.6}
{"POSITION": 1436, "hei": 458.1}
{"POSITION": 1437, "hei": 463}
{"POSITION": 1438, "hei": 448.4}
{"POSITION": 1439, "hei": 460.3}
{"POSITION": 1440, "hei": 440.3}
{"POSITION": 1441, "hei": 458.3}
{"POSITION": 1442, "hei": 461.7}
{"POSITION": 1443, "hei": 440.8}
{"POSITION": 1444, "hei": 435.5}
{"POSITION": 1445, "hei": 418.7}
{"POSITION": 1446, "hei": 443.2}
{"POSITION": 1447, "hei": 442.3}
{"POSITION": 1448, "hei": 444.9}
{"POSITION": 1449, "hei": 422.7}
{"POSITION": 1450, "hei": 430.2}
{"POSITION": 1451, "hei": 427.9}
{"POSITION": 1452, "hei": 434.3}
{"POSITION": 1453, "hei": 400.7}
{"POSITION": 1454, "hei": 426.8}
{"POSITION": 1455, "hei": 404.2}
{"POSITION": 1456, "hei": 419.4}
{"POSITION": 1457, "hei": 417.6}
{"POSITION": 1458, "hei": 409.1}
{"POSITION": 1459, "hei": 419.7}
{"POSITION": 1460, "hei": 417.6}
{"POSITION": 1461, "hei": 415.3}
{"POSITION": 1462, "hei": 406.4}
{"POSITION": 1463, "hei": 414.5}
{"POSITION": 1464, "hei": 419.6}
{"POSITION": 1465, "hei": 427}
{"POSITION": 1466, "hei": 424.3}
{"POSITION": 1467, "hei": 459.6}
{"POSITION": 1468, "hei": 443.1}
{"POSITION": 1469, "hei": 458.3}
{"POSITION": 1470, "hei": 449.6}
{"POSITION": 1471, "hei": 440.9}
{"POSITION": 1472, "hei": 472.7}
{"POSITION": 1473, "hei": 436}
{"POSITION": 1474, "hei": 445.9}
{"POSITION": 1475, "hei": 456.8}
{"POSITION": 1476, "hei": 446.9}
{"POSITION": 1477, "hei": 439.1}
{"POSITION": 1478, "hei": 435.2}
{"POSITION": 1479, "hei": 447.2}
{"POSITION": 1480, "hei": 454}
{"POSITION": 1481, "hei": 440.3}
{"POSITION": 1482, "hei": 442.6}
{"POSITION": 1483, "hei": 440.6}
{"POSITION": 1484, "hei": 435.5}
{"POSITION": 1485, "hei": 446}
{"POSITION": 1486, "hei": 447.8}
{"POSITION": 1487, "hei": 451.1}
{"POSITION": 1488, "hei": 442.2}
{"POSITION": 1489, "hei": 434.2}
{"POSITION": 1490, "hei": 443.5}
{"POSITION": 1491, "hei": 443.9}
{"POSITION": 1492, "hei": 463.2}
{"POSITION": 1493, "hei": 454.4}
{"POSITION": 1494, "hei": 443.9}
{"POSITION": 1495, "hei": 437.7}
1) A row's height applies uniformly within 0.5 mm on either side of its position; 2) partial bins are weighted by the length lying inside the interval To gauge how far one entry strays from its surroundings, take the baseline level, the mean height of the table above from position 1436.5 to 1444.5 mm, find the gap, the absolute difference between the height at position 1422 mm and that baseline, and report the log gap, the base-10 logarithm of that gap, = -0.79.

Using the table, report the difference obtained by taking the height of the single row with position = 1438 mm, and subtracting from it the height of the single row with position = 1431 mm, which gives -12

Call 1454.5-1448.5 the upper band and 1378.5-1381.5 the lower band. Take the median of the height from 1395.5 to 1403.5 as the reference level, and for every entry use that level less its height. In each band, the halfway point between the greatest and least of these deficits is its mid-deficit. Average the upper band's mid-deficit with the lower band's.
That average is -170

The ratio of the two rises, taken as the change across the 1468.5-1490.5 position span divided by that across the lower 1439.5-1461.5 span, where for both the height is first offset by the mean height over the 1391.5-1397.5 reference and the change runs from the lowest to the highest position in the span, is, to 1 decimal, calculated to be 0.6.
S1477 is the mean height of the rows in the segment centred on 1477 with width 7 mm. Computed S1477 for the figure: 446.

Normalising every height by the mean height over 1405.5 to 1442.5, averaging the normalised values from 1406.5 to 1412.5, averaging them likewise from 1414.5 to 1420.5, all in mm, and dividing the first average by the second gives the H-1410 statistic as 0.75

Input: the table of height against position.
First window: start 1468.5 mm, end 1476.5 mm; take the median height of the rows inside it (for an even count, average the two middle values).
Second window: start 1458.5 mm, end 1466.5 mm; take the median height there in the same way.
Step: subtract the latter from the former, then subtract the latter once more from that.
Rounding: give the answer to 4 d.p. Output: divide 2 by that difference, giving -0.0051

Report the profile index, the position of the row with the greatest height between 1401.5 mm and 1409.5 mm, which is 1409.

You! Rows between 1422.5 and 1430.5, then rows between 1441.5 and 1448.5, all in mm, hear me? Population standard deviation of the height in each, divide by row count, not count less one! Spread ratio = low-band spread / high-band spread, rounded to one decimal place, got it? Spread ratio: 0.9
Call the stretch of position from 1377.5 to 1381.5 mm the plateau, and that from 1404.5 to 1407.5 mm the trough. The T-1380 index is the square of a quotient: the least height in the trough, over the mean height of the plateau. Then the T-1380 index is 0.35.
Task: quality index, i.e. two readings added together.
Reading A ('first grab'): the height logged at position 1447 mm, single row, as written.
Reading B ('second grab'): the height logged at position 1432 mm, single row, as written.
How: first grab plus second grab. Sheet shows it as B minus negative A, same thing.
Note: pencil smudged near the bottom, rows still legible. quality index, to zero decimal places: 881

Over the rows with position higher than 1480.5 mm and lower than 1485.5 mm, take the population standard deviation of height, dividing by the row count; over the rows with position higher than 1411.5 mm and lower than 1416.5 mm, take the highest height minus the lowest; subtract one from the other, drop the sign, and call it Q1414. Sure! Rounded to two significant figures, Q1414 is 58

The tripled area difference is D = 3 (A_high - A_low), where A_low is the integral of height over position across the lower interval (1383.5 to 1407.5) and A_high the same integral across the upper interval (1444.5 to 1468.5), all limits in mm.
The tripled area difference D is 6896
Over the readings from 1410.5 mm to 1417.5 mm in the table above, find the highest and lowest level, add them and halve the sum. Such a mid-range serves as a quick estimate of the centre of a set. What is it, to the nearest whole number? 388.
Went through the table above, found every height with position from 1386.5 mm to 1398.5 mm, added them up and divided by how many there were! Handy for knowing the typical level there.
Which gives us 356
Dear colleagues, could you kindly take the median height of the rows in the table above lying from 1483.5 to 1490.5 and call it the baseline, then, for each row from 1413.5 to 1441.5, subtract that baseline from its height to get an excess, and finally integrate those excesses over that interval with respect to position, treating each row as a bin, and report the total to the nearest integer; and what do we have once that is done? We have 67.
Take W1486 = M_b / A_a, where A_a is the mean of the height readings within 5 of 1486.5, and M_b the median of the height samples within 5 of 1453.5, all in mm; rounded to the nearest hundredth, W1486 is 0.95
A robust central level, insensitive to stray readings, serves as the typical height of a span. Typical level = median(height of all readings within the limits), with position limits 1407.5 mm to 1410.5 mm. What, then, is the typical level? 313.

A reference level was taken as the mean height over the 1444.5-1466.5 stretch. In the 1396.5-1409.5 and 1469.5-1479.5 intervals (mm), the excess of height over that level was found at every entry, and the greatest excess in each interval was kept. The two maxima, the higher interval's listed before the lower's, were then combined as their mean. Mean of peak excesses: -29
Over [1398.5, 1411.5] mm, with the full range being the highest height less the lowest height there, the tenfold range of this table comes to 1126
